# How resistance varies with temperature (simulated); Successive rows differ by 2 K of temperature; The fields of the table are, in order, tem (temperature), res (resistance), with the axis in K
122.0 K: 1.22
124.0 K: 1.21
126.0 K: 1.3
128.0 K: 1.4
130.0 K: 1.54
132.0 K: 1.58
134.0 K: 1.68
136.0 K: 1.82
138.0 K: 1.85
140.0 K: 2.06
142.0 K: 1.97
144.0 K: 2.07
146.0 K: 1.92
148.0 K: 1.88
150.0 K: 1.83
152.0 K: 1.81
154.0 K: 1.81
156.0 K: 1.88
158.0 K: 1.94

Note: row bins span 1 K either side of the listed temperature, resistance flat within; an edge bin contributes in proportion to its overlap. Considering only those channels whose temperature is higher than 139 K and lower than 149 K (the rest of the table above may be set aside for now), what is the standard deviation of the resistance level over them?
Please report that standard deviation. 0.08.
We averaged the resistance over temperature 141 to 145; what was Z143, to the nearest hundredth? 2.02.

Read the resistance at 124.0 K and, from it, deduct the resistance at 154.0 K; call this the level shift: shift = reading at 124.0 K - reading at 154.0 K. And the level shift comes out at -0.60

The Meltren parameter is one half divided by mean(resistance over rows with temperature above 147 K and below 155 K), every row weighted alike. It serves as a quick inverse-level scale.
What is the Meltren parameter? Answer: 0.27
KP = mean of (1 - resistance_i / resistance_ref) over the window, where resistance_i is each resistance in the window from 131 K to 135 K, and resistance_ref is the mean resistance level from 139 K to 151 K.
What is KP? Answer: 0.17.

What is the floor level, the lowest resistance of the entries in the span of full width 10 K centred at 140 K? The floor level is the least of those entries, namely 1.82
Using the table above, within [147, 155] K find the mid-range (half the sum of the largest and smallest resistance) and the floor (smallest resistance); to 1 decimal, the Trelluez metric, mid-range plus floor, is 3.7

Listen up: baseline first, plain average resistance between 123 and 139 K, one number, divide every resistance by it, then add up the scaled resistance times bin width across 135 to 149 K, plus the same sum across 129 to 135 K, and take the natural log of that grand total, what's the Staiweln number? 3.2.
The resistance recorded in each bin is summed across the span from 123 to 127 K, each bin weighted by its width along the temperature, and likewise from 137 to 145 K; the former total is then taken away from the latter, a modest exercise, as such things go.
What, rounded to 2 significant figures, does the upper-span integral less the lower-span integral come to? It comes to 11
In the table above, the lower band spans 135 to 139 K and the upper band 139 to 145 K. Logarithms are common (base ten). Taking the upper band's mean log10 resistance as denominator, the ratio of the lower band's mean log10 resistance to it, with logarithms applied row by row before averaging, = 0.86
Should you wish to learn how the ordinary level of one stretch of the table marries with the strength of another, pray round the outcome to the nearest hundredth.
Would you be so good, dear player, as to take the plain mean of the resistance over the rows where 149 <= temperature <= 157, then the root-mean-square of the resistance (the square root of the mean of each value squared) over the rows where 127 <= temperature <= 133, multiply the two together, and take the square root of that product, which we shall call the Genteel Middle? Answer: 1.66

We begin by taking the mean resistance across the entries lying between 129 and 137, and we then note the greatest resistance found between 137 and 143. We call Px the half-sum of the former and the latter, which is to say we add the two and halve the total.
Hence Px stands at 1.86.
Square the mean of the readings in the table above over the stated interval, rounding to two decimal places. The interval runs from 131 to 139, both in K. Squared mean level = 3.00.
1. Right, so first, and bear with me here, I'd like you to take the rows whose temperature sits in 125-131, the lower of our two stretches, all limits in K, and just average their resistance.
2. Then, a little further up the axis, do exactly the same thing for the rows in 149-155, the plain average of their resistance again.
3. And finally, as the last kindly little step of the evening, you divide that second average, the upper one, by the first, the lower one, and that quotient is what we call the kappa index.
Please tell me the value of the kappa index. 1.29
